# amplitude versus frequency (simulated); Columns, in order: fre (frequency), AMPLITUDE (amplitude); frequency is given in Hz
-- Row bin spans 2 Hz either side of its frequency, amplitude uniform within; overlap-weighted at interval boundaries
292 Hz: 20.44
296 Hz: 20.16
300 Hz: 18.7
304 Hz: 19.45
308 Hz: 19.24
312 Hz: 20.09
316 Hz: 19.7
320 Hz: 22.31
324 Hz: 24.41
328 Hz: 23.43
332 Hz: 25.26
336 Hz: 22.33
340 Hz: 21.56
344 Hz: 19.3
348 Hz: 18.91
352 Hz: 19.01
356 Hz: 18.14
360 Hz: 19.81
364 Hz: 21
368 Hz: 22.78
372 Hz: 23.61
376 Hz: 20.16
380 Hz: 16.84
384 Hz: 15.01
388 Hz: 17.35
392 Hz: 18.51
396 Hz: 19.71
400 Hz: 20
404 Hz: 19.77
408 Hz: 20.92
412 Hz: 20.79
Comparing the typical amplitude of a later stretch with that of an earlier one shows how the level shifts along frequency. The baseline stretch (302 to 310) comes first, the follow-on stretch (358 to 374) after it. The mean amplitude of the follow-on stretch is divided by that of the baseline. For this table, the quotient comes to 1.13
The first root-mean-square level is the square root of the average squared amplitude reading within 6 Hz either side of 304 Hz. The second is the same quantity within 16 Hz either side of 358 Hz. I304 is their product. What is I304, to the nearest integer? 390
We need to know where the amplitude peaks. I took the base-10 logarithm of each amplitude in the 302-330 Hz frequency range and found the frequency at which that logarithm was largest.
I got 324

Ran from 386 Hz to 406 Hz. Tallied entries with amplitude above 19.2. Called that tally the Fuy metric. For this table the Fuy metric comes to 3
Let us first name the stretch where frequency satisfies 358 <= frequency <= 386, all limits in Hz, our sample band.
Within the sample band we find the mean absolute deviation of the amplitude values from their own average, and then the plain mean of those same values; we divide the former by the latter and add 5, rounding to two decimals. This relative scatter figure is 5.11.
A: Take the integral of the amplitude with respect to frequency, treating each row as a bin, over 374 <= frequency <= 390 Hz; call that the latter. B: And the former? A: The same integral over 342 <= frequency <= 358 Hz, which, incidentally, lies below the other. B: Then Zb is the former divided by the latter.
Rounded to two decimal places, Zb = 1.09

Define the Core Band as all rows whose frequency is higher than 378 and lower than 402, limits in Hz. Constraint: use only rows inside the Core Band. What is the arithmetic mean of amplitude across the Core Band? 17.9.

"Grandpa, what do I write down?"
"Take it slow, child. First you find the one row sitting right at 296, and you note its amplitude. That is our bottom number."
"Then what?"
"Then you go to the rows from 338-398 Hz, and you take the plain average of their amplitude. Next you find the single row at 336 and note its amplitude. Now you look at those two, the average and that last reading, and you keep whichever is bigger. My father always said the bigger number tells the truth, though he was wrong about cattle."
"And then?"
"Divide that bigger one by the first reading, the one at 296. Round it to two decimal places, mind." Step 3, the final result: 1.11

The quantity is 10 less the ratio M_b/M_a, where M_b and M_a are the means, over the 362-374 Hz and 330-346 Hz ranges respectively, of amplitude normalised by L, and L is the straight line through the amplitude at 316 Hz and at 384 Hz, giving 8.85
